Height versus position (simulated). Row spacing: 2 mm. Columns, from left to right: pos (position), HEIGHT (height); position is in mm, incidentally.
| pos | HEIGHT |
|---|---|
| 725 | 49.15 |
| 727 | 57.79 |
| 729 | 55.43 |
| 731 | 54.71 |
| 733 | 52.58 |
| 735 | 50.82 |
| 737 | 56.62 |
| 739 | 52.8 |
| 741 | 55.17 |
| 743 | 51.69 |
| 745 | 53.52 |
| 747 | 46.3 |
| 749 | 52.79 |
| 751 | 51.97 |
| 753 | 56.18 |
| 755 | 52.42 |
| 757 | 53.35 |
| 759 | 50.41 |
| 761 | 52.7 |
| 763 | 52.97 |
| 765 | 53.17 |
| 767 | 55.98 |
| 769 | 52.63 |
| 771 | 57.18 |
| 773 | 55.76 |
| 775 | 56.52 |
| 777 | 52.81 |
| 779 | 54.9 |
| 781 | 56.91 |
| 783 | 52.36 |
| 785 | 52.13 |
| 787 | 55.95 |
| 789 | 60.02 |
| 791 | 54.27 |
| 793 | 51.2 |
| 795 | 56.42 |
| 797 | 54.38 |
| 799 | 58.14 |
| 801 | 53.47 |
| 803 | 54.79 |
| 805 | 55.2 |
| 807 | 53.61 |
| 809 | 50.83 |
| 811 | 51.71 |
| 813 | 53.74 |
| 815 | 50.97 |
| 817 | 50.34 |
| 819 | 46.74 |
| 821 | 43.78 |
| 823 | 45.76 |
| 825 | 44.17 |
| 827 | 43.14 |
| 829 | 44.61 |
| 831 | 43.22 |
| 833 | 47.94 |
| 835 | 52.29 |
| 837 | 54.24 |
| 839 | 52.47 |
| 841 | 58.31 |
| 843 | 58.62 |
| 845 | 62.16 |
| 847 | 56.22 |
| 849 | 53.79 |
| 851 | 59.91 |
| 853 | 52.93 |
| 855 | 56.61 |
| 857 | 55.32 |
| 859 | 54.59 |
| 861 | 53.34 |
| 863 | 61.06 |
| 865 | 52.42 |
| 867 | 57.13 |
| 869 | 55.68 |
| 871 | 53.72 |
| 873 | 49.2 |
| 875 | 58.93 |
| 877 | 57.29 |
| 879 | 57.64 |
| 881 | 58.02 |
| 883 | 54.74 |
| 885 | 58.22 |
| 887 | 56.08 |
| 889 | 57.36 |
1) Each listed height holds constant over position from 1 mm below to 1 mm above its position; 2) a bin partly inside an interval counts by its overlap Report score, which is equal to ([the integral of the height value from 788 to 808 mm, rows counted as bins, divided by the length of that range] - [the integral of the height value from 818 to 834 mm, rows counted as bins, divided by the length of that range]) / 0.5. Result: 20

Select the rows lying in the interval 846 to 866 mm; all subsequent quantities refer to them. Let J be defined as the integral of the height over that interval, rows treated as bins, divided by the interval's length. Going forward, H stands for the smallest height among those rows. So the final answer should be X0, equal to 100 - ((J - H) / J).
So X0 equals 99.9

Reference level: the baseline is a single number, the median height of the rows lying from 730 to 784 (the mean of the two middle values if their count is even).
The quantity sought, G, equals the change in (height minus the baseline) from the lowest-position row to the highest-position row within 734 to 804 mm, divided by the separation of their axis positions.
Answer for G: 0.06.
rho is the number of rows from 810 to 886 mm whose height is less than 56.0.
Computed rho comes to 25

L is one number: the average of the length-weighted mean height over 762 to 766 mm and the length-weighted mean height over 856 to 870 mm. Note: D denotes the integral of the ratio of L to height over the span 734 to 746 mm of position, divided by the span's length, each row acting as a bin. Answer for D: 1.02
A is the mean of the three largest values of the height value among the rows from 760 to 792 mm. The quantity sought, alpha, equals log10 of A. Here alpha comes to 1.764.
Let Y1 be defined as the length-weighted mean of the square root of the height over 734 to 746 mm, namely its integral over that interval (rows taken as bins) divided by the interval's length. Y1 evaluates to 7.31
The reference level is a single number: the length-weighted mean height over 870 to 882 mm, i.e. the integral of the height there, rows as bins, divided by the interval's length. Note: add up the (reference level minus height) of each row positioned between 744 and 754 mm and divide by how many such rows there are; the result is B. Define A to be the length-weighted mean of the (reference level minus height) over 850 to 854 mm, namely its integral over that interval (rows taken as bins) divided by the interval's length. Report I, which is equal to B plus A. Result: 3.0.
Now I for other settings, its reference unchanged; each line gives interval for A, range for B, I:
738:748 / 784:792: 4.1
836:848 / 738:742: 0.6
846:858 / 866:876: 0.9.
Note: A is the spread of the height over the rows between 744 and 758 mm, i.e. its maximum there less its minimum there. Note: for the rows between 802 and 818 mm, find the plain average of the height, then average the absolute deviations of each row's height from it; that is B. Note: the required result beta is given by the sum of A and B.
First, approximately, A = 10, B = 1.7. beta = 12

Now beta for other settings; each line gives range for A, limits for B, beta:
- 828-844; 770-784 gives 17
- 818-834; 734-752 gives 7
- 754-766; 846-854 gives 5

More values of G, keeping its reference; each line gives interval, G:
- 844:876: -0.11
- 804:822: -0.71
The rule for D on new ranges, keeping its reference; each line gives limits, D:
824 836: 1.19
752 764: 1.03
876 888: 0.95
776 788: 1.00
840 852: 0.94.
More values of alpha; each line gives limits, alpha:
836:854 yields 1.780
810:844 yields 1.756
